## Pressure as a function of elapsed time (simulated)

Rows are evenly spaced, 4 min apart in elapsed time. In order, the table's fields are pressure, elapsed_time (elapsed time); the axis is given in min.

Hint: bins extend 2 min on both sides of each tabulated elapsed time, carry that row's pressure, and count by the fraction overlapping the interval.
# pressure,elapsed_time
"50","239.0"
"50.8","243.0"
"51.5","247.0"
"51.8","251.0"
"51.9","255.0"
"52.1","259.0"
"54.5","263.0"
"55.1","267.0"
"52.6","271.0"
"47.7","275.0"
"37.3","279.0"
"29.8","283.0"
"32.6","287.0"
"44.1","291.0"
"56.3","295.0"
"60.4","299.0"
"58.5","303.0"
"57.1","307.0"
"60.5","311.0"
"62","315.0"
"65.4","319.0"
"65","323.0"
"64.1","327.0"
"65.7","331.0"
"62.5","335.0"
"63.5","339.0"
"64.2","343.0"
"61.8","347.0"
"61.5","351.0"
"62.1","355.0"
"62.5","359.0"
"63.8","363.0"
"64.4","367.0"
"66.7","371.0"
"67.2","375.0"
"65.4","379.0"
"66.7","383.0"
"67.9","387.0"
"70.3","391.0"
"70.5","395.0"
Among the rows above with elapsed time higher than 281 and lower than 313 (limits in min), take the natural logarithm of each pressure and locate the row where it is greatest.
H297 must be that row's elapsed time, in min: 311.0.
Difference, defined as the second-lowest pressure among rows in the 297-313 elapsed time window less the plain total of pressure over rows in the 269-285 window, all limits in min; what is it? -109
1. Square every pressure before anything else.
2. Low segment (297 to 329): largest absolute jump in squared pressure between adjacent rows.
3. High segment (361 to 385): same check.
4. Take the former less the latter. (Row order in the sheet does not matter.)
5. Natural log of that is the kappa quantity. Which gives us 4.9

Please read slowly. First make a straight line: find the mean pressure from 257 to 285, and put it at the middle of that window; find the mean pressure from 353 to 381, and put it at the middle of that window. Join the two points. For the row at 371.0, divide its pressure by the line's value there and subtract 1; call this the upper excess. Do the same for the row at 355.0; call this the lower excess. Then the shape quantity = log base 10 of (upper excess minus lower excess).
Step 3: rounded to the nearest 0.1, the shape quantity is -1.6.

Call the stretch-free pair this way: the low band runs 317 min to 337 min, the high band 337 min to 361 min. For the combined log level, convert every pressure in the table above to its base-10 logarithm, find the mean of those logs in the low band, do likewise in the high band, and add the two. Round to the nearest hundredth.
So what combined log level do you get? 3.61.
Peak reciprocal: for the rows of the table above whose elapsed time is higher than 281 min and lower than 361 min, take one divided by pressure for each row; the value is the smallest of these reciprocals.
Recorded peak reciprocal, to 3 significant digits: 0.0152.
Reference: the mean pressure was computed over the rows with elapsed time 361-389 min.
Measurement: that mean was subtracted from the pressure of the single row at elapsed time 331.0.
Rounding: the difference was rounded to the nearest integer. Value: 0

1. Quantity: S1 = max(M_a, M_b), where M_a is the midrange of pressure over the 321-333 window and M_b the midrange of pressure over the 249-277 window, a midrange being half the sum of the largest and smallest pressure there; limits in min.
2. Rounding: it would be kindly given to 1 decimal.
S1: 64.9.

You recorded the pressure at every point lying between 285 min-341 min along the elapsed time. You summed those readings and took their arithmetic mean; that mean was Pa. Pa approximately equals 58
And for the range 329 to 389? 64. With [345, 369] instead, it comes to 63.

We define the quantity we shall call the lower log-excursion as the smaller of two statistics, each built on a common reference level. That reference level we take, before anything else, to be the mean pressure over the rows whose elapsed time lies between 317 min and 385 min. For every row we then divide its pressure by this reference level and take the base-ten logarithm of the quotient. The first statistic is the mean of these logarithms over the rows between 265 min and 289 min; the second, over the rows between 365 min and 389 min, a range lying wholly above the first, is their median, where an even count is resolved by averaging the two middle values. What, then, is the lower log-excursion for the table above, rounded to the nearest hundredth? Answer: -0.19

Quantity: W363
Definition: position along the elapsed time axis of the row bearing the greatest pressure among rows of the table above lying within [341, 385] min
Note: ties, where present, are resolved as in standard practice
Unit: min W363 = 375.0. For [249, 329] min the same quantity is 319.0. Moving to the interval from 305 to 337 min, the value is 331.0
